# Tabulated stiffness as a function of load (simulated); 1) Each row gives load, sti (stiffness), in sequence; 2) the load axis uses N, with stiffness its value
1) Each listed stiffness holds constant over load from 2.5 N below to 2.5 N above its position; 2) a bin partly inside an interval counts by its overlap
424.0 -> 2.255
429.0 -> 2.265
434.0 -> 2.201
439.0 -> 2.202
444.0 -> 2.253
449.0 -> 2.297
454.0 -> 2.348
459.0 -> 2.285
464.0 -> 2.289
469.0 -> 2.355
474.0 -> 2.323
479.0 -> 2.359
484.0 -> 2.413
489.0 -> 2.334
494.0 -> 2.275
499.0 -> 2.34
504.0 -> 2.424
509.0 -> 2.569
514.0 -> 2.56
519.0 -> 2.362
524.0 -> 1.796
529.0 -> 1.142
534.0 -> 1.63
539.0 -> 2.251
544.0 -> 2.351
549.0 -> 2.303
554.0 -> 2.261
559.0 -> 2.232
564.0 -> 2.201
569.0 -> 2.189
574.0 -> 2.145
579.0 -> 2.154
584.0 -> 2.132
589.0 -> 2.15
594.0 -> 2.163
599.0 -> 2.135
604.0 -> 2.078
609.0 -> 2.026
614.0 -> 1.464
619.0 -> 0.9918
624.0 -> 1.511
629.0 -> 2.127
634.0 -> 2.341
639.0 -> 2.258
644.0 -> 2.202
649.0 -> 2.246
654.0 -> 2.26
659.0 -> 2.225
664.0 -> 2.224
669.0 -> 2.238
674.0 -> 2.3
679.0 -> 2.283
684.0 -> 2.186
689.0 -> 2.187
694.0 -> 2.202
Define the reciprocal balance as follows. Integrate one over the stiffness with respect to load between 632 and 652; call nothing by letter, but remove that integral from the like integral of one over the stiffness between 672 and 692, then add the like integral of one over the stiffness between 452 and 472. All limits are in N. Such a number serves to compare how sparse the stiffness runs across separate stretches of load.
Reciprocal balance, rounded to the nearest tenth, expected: 8.7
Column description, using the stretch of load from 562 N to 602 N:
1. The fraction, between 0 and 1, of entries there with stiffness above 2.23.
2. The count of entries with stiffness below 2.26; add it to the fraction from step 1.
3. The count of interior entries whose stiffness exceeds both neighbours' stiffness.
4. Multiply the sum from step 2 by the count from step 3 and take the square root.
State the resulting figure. 4.0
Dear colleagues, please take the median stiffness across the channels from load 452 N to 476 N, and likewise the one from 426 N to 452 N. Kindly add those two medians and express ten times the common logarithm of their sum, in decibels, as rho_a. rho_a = 6.60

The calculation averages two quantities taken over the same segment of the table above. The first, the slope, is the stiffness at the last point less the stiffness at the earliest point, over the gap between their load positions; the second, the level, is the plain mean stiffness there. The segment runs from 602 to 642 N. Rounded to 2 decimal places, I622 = 0.93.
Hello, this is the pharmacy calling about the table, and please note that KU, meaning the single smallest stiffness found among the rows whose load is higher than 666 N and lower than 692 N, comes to 2.186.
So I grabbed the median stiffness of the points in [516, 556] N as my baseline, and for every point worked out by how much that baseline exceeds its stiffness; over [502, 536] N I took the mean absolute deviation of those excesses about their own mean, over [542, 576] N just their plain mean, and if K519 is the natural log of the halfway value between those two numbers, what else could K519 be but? -1.4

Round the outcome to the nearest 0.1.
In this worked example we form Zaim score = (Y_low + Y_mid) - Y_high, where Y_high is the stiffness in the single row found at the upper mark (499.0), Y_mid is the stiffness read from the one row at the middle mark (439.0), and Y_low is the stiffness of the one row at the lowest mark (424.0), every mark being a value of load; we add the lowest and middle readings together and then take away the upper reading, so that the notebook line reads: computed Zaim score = 2.1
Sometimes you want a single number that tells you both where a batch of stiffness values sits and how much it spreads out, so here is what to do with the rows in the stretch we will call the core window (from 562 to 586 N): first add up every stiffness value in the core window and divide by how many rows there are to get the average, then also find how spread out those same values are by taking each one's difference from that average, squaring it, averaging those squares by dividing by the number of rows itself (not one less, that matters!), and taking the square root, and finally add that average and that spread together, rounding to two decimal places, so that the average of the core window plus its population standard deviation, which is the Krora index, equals 2.19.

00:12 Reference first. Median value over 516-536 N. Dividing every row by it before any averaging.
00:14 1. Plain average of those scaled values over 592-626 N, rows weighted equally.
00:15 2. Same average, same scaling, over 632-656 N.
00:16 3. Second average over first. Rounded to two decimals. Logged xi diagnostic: 1.28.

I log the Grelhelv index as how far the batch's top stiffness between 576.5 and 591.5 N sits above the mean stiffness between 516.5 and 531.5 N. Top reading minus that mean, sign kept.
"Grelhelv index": 0.39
